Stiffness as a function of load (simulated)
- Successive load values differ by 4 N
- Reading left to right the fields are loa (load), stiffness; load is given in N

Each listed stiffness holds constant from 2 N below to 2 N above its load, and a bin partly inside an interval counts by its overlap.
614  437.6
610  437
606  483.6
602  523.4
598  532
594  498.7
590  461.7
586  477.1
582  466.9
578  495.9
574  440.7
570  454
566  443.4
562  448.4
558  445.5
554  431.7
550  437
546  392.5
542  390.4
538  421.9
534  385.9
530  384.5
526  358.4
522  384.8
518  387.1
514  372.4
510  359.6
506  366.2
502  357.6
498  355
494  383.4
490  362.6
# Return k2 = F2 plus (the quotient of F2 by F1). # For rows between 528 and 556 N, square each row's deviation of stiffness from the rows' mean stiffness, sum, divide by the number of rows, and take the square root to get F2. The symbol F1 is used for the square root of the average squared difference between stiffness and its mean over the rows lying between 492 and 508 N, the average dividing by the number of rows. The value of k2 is 23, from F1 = 11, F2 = 21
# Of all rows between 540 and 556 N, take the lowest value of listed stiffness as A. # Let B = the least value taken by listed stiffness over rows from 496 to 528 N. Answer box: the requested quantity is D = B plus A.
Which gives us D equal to 745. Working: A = 390.4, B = 355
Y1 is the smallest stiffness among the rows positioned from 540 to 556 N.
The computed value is 390.4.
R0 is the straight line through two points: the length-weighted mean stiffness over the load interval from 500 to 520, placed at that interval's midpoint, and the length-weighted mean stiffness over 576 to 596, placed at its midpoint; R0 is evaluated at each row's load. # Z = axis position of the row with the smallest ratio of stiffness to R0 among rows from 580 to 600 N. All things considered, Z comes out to 590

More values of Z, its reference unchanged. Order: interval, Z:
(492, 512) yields 510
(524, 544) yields 526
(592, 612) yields 610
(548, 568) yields 566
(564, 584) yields 574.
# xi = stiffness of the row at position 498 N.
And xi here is 355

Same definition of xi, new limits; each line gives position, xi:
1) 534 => 385.9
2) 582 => 466.9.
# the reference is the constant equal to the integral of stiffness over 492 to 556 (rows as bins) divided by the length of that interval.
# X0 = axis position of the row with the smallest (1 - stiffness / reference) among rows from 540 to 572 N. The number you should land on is 570 N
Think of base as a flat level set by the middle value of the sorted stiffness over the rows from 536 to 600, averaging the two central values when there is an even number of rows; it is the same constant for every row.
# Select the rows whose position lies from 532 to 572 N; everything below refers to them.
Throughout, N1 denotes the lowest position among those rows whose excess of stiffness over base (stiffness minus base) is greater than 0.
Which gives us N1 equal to 562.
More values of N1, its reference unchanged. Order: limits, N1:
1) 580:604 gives 582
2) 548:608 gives 562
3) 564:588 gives 570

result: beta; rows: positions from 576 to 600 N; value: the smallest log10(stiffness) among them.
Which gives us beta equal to 2.66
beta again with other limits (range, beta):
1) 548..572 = 2.64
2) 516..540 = 2.55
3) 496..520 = 2.55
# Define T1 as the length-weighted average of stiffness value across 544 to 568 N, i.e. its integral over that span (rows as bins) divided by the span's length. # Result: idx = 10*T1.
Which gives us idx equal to 4331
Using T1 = 433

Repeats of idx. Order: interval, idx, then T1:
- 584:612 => 4876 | 488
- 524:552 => 3958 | 396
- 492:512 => 3644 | 364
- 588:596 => 4802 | 480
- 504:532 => 3733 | 373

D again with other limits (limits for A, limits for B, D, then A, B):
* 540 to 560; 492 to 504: 745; 390.4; 355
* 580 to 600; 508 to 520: 821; 461.7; 359.6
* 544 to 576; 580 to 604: 854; 392.5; 461.7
